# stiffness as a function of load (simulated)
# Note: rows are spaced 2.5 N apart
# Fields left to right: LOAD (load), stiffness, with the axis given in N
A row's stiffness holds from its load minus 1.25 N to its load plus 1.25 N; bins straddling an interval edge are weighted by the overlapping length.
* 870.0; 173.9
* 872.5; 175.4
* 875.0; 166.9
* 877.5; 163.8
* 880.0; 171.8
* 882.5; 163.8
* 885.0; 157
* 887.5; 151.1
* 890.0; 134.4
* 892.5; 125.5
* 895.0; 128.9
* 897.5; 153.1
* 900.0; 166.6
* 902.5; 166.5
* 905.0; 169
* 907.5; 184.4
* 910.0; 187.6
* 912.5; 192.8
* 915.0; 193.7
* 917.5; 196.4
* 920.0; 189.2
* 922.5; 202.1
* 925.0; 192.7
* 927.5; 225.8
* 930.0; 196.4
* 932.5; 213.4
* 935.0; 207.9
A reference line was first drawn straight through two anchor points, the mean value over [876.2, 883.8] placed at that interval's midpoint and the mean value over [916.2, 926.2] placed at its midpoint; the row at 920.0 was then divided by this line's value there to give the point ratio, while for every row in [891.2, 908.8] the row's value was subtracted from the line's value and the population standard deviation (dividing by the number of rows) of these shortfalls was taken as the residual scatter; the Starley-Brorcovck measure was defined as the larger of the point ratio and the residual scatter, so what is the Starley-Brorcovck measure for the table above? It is 17.0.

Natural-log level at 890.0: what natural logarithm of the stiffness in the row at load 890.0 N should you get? 4.90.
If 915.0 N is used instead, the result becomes 5.27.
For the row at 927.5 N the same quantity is 5.42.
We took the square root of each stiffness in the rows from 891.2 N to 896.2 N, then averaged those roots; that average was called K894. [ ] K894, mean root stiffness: 11.3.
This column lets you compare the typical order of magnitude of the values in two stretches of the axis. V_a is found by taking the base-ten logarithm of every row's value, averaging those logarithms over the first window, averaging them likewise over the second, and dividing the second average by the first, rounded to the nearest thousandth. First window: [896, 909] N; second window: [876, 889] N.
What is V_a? 0.993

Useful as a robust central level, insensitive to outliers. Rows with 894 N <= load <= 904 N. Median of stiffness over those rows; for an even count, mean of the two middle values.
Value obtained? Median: 160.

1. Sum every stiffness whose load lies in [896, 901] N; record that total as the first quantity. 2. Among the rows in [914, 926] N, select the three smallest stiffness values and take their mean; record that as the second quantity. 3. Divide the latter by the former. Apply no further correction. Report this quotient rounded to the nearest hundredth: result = 0.60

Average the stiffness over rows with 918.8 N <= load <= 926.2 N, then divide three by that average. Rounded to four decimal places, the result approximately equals 0.0154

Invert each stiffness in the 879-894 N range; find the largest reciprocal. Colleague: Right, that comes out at 0.0080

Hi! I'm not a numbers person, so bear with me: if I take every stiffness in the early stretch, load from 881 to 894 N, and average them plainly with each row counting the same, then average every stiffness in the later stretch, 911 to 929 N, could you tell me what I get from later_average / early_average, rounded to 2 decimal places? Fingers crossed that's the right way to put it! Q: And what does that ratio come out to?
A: 1.36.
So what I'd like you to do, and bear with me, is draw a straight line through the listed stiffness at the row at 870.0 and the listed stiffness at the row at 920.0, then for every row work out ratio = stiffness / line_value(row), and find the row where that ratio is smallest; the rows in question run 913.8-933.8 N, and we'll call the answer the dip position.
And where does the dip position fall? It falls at 920.0 N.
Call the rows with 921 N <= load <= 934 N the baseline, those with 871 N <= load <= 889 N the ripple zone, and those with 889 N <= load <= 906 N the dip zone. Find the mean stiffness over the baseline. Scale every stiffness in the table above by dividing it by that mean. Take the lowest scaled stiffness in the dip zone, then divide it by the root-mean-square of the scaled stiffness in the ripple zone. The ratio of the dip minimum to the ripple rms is 0.76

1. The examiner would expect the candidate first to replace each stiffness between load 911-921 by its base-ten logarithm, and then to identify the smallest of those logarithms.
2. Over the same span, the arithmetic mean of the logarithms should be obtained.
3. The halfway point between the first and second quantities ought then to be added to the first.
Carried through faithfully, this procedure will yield 4.56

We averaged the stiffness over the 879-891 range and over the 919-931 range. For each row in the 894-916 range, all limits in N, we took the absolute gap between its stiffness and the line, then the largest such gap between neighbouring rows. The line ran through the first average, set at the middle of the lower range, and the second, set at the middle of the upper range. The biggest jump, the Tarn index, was 21.3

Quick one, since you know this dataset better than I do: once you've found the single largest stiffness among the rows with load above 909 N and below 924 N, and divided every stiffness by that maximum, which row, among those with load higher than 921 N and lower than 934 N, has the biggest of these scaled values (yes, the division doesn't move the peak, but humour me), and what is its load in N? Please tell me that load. 927.5 N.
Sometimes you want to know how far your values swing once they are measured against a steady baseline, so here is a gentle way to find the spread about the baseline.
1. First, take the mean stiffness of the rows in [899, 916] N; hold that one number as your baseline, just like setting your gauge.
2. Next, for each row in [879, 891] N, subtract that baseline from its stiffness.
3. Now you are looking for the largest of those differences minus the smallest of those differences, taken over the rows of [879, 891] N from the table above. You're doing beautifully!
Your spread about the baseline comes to 37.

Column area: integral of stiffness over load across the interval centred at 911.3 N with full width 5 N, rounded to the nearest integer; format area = 951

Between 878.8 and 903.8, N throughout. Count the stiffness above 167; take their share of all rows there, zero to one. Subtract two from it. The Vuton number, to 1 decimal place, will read -1.9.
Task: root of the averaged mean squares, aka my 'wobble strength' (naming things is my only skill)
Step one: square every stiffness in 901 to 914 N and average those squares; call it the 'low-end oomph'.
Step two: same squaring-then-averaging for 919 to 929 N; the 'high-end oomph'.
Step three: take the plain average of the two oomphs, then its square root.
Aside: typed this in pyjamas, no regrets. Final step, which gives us 192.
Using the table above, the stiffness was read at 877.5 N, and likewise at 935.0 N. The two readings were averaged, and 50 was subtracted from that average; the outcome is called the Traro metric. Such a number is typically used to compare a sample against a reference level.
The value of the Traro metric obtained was 136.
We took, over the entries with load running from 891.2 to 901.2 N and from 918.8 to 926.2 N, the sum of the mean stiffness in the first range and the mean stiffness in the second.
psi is 338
